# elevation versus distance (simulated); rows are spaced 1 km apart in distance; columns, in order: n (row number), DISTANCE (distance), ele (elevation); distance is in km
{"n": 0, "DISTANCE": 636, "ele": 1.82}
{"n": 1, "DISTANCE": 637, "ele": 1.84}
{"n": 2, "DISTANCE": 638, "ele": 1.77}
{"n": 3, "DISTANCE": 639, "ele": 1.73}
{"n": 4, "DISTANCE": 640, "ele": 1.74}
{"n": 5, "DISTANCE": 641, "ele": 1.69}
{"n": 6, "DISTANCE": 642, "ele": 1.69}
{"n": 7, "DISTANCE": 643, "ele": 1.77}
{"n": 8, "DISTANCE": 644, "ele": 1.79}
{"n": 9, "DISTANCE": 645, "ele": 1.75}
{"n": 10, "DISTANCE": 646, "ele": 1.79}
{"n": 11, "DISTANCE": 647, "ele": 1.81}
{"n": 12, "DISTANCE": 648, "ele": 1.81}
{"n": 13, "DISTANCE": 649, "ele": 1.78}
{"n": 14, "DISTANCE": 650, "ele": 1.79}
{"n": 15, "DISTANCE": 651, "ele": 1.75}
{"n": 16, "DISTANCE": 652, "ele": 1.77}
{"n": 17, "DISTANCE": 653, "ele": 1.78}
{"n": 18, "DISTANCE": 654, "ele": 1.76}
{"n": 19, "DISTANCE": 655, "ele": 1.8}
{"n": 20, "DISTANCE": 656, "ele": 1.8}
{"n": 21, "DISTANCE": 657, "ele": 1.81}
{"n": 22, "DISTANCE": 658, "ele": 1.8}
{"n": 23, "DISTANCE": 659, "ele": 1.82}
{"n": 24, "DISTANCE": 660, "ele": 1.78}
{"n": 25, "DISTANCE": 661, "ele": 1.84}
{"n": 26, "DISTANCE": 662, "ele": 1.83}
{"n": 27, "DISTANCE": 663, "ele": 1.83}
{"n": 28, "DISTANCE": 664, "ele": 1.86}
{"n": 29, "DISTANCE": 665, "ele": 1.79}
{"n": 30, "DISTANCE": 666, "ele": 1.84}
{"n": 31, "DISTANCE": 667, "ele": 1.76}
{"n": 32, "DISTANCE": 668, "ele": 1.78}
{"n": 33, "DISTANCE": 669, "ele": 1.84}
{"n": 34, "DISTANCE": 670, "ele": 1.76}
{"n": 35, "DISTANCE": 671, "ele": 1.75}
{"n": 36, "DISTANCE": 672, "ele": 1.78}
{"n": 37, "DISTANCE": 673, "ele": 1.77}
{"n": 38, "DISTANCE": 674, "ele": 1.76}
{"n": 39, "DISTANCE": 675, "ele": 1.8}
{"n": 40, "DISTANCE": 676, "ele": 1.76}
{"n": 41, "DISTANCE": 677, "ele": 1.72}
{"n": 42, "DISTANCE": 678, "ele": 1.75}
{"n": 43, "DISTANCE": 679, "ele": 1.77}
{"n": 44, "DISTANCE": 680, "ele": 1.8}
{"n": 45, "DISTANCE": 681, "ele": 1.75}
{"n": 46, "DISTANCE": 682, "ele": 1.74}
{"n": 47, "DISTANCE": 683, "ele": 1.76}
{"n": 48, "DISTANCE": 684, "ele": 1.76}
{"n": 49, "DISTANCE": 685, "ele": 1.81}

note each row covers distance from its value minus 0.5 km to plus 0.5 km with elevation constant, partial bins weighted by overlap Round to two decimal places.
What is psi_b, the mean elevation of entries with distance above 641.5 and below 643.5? 1.73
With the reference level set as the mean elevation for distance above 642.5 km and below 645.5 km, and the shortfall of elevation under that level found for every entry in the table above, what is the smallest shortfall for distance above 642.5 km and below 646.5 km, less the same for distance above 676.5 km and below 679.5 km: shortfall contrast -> -0.020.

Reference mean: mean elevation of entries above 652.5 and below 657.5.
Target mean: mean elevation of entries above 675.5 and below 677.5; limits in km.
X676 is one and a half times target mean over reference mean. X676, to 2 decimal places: 1.46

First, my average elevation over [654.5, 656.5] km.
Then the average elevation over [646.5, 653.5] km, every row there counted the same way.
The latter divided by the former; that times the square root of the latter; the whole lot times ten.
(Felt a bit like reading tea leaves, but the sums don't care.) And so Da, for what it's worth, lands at 13.2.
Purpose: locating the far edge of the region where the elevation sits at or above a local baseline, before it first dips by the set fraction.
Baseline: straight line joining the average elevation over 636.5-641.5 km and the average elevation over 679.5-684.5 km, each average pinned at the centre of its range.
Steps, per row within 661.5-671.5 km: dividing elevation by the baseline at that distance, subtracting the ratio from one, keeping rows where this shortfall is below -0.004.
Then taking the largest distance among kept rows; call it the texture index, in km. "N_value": 669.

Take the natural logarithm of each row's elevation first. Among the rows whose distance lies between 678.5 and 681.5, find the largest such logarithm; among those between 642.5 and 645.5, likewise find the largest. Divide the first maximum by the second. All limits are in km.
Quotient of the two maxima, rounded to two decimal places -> 1.01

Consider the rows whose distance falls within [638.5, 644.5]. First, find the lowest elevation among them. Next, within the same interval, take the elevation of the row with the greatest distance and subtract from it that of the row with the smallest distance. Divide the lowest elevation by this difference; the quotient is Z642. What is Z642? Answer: 28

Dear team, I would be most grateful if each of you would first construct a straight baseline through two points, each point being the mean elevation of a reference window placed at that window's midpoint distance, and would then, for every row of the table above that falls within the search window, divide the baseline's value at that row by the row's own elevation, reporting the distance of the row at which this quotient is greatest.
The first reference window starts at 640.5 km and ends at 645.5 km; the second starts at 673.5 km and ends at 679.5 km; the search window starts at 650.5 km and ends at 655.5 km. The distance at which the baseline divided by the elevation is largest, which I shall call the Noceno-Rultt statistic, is 651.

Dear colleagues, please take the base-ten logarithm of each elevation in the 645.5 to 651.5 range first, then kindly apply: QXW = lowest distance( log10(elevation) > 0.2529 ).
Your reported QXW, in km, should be 647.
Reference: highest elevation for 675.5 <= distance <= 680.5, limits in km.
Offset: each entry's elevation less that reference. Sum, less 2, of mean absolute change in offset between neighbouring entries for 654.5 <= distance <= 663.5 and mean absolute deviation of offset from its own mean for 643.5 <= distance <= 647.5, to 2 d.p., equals -1.96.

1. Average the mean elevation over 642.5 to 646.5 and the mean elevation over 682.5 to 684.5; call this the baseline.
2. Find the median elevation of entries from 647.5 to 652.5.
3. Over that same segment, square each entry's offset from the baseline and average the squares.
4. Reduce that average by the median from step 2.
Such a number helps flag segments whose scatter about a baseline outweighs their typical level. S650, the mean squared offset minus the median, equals -1.78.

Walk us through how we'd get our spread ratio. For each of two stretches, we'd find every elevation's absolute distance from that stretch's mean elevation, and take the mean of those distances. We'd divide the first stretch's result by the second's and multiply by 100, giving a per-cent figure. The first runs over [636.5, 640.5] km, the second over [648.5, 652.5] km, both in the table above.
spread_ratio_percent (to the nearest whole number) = 280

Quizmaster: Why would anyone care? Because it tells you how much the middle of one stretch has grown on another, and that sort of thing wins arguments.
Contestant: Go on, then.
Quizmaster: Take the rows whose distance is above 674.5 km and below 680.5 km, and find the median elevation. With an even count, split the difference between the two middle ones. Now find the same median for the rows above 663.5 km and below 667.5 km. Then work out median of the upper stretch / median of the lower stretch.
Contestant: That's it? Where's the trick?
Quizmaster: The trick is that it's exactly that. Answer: 0.97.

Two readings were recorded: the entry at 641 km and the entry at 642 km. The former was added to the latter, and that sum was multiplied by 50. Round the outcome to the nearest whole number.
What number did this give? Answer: 169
